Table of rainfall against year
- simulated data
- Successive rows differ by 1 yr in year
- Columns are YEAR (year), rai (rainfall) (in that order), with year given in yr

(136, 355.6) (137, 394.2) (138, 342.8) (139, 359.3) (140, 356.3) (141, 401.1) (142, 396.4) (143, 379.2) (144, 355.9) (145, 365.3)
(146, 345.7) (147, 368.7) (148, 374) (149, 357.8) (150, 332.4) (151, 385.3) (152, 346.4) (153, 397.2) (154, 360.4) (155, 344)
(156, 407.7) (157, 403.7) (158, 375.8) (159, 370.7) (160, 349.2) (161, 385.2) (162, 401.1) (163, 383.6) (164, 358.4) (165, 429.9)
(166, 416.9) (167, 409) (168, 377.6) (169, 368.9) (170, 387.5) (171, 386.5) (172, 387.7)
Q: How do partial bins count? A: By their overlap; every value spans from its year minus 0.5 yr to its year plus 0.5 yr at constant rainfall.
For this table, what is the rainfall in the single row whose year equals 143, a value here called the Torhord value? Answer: 379.2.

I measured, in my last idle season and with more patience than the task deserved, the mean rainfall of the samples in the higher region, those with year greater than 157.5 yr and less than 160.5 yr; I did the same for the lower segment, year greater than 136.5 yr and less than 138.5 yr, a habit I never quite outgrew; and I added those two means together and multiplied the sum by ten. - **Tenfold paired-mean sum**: 7337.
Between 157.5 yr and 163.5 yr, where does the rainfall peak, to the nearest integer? 162 yr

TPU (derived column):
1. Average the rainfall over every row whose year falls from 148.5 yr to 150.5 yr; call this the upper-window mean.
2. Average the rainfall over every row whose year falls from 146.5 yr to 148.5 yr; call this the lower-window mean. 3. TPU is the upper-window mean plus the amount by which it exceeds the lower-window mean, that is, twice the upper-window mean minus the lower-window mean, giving 319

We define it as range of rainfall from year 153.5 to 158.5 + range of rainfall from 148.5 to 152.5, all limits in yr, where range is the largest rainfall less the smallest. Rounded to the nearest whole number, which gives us 117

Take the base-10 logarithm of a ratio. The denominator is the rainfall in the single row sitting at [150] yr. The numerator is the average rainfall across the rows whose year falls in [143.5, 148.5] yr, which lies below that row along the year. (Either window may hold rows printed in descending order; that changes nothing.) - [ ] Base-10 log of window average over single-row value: 0.037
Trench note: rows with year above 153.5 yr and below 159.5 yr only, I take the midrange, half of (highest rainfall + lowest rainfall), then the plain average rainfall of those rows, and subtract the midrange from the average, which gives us 1.2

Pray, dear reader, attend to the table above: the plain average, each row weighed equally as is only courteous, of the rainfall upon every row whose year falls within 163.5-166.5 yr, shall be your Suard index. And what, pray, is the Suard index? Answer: 402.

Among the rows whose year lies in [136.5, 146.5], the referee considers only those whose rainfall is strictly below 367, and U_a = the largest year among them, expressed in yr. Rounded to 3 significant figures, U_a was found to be 146 yr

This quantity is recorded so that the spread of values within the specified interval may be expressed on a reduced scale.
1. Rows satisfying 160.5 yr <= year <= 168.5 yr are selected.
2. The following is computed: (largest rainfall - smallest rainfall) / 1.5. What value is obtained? 48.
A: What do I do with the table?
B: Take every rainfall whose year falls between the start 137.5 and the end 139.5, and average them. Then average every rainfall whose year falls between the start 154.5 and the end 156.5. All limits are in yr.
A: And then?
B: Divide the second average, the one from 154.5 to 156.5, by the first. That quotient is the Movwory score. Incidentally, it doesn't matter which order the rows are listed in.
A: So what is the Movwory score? 1.071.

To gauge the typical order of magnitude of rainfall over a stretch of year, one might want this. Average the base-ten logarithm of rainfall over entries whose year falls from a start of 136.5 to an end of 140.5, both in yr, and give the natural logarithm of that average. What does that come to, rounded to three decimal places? 0.940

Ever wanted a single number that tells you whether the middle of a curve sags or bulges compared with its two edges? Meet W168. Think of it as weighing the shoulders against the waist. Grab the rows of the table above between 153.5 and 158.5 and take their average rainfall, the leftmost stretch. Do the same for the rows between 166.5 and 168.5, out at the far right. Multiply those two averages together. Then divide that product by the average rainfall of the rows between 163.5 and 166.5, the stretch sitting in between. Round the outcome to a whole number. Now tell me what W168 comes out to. 370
